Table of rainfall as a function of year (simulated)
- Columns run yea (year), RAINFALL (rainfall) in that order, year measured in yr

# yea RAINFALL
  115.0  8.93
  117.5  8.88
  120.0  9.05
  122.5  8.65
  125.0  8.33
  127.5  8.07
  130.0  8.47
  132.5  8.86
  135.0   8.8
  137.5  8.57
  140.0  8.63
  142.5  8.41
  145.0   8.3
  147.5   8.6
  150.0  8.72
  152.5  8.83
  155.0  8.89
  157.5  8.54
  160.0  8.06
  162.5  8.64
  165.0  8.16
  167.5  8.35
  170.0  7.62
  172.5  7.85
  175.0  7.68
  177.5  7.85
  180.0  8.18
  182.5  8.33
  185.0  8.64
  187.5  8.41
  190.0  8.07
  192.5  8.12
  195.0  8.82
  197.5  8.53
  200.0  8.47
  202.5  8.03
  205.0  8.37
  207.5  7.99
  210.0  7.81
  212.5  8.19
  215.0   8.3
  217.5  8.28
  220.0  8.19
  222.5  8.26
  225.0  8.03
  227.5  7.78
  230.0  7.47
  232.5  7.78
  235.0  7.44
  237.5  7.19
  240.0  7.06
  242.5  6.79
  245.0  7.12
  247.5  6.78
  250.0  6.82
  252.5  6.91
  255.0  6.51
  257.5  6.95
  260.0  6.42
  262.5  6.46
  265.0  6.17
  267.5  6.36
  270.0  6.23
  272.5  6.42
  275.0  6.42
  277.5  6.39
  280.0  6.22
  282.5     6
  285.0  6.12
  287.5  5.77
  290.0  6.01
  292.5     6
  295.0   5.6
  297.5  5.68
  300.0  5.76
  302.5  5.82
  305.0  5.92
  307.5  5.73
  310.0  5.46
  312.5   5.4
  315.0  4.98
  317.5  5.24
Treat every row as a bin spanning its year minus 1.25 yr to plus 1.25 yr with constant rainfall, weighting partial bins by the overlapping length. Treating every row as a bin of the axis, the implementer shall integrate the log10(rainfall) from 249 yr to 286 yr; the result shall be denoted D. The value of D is 29.9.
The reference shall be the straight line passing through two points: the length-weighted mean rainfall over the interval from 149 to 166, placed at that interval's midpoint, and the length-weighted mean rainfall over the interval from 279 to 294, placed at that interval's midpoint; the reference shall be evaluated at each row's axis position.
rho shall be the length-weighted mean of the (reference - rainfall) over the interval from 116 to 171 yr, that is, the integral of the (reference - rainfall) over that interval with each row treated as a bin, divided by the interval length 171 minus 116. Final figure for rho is 0.3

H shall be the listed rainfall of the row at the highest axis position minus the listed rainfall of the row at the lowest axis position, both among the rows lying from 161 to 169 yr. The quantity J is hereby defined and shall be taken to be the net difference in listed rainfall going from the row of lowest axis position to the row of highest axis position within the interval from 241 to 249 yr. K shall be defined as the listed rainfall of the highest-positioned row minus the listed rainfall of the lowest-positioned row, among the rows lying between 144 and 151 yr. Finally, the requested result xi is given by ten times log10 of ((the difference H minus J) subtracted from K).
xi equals -1.5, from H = -0.29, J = -0.01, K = 0.42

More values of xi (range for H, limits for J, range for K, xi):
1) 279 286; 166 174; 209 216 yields -10.5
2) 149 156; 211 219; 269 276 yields -9.6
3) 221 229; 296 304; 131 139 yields -4.8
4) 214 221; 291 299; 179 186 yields -6.0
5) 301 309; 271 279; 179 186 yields -2.8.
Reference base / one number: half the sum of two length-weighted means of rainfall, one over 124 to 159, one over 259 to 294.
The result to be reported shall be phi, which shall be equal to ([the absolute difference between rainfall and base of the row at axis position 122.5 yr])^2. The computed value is 1.6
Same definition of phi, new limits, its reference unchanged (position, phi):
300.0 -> 2.7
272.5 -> 0.9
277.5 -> 1.0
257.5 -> 0.2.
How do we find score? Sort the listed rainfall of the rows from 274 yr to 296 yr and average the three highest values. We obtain 6.3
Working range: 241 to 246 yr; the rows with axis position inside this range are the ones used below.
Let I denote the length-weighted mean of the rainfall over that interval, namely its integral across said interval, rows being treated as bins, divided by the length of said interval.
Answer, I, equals 6.95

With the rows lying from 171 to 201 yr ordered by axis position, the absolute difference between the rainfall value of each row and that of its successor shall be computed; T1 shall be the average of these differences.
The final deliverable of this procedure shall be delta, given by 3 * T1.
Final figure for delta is 0.76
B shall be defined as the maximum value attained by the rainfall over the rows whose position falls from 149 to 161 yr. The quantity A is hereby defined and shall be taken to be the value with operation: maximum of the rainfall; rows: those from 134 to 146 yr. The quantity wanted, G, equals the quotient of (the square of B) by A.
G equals 9.0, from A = 8.8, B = 8.89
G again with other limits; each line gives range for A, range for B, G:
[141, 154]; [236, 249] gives 5.9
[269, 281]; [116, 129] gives 12.8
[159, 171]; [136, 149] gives 8.6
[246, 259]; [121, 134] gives 11.3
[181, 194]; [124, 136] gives 9.1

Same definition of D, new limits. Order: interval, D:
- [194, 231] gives 33.7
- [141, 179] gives 34.9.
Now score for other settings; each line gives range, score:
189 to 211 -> 8.6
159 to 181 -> 8.4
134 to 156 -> 8.8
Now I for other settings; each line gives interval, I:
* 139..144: 8.50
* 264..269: 6.27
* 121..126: 8.53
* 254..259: 6.73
